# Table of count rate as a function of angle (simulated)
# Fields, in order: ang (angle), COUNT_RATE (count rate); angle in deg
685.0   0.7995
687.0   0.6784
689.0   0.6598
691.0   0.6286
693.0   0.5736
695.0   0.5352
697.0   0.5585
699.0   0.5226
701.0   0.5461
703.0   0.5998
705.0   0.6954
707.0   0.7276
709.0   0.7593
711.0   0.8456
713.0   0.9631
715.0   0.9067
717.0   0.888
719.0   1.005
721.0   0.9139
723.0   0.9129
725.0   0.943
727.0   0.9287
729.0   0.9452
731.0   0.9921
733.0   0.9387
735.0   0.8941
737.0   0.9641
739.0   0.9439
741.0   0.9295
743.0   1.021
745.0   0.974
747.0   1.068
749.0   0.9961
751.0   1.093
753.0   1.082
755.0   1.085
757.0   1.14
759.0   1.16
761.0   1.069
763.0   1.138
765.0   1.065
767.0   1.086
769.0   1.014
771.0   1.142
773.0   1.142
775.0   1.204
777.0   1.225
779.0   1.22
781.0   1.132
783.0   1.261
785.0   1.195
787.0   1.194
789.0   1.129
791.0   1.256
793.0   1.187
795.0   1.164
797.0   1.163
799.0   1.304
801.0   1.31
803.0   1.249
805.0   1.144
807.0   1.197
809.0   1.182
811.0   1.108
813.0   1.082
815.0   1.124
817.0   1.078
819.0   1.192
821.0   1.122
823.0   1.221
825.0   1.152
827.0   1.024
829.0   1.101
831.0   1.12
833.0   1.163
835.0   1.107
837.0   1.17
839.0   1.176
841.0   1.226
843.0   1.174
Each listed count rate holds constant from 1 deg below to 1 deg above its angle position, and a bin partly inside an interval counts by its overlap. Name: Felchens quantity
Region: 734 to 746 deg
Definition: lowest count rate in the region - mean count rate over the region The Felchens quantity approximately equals -0.060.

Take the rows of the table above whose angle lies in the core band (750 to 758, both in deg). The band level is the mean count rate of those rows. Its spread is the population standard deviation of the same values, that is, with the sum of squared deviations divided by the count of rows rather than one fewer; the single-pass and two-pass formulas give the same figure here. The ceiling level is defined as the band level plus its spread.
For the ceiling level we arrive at 1.12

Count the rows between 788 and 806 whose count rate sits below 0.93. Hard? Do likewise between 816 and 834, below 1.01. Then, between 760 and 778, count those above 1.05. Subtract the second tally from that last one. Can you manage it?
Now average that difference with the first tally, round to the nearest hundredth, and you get 4.00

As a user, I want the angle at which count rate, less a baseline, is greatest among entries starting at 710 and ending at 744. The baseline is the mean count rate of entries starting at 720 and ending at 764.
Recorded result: 743.0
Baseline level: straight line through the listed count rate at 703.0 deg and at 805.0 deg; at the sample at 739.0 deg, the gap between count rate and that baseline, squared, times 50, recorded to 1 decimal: 1.2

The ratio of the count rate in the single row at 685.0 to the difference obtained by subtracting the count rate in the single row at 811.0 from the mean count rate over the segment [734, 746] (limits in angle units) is -5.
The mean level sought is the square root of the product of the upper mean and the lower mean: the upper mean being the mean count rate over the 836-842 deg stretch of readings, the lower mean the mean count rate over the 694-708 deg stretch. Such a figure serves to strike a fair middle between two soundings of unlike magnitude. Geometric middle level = 0.84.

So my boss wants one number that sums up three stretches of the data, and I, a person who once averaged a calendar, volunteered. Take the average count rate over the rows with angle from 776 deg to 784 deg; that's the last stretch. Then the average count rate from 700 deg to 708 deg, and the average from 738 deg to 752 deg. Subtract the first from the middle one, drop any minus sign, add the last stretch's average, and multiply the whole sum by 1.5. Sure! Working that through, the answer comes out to 2.4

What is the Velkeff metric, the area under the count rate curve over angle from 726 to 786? 64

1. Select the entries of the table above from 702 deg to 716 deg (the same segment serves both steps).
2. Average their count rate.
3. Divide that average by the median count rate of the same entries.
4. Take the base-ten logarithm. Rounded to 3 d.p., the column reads 0.015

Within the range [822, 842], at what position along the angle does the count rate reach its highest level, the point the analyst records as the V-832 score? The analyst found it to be 841.0 deg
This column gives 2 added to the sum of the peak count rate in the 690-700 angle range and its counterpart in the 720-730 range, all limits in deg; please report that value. 3.57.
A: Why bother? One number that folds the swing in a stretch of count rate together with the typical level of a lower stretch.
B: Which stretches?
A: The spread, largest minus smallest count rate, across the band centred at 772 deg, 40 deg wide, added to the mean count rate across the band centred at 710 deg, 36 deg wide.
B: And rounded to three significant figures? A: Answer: 1.02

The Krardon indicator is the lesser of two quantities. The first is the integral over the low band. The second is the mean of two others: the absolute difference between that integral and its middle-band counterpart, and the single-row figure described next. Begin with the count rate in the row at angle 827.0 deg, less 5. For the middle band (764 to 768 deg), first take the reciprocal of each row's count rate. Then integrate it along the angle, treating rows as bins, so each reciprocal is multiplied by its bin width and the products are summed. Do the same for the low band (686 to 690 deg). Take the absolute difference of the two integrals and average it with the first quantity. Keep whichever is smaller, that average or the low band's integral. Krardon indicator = -0.86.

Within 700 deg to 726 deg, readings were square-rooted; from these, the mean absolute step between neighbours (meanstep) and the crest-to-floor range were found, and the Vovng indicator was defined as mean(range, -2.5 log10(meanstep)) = 1.97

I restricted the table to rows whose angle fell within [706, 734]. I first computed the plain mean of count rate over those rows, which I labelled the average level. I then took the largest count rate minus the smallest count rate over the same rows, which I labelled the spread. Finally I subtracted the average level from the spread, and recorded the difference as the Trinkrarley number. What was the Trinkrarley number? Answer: -0.63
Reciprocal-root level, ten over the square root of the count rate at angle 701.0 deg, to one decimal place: 13.5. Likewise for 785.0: 9.1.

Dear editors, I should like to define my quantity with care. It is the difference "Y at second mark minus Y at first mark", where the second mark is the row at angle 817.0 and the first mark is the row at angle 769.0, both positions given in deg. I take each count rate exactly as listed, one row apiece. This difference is 0.1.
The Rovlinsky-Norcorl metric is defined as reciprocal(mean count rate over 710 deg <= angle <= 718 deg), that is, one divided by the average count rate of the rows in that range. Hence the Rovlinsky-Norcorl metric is 1.1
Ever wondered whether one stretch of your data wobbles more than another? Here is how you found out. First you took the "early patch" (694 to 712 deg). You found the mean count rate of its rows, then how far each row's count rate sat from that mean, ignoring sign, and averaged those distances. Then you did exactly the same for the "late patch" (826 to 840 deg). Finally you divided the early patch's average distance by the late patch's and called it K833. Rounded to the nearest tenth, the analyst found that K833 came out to 2.5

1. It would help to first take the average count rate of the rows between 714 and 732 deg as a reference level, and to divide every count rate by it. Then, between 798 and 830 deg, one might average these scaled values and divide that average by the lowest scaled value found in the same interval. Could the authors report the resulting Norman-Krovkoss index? 1.13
